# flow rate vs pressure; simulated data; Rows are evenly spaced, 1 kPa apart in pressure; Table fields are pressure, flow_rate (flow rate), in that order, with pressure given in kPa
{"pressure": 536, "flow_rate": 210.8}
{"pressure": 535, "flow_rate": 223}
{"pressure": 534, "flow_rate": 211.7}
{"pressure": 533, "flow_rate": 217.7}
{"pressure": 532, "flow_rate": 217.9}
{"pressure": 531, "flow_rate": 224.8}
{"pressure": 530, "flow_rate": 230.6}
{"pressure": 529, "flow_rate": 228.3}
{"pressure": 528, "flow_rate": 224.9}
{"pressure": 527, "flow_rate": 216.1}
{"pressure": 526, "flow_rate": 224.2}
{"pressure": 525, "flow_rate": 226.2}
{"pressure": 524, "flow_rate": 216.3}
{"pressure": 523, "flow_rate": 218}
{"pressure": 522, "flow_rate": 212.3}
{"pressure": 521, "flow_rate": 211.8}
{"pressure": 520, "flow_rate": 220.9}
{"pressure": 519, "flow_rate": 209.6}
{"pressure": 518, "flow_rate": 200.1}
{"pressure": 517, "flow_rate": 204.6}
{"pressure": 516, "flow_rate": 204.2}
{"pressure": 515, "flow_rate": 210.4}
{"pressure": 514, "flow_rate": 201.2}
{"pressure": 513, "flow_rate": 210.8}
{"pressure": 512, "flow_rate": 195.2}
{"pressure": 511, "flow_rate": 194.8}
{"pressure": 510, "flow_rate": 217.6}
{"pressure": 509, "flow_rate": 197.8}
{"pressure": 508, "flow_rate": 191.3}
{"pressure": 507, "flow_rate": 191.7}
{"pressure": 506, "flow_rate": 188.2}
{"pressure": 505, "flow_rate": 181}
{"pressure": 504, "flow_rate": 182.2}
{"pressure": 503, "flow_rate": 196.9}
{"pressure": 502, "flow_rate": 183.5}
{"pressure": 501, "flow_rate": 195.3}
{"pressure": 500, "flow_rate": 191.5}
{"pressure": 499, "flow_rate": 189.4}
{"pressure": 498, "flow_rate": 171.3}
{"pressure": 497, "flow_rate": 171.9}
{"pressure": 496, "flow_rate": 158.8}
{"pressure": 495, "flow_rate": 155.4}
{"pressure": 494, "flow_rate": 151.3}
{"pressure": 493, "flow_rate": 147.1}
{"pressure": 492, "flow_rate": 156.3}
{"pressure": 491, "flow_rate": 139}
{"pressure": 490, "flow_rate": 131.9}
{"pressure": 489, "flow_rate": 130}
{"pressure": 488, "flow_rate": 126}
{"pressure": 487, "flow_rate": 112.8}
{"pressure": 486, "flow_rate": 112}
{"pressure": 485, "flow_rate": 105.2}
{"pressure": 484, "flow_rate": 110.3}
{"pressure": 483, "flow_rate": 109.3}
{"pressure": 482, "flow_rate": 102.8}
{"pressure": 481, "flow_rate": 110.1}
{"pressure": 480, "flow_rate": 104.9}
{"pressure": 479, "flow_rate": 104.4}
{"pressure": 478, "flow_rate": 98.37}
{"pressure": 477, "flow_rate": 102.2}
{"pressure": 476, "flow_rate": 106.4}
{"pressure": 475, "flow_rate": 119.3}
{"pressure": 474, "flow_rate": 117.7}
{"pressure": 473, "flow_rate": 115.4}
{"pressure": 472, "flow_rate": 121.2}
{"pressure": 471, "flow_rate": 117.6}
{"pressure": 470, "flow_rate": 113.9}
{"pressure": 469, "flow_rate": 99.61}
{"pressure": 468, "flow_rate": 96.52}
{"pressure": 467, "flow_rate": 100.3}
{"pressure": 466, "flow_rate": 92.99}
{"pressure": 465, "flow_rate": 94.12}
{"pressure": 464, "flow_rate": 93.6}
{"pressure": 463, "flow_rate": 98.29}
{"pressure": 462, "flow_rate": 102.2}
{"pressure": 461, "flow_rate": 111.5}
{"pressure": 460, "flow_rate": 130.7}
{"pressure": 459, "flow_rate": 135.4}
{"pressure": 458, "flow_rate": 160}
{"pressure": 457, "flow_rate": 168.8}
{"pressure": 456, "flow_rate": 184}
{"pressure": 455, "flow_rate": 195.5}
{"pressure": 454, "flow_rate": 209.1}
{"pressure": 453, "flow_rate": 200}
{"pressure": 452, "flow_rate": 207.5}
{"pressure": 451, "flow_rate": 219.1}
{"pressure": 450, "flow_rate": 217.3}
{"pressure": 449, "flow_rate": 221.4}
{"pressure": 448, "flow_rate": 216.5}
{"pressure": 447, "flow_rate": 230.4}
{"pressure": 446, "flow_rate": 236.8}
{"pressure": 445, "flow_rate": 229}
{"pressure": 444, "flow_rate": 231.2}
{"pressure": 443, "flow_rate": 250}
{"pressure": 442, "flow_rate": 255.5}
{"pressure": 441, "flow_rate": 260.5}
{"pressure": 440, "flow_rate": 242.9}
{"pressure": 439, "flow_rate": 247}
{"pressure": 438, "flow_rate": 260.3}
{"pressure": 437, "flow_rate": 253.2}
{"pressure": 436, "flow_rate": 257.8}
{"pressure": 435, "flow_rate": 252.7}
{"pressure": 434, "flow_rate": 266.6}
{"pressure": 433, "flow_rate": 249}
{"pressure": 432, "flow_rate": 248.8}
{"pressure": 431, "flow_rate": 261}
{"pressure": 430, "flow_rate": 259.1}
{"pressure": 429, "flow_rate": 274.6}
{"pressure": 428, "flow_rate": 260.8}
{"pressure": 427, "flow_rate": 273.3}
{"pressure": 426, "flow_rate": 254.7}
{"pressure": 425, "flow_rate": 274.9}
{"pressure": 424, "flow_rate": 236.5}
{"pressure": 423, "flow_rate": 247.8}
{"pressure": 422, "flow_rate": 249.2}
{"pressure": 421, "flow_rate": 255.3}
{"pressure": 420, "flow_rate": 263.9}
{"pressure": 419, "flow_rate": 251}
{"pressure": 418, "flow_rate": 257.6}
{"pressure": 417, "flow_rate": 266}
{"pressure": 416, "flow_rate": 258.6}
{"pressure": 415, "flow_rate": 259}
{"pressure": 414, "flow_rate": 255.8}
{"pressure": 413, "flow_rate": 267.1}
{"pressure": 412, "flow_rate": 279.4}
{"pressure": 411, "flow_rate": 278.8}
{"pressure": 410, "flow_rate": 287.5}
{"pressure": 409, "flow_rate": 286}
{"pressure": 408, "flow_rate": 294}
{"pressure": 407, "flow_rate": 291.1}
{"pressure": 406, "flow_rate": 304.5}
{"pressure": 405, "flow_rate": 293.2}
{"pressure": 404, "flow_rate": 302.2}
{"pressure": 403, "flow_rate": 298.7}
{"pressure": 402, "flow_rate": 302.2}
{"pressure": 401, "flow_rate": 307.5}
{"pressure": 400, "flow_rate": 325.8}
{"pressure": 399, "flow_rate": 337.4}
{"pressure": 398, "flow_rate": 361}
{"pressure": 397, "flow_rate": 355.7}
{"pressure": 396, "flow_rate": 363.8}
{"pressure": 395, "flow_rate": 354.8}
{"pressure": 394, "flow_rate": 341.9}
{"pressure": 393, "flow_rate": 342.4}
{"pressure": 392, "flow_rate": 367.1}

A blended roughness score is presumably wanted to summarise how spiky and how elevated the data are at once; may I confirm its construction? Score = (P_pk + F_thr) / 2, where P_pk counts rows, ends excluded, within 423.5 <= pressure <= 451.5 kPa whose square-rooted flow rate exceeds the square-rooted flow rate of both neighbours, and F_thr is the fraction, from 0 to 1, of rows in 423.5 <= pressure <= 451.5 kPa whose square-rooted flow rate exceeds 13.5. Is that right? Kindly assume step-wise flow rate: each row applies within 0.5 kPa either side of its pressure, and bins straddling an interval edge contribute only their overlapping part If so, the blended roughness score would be 5.5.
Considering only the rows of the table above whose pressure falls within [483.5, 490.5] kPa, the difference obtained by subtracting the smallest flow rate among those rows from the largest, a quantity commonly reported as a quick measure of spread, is 27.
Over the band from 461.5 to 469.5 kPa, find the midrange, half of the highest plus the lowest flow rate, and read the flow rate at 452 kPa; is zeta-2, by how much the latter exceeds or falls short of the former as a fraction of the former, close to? 1.13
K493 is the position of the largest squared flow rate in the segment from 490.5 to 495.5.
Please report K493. 492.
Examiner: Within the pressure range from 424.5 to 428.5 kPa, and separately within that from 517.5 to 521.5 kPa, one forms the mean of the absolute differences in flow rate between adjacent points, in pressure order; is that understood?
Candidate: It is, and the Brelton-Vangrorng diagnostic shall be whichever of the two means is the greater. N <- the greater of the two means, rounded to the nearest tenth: 17.1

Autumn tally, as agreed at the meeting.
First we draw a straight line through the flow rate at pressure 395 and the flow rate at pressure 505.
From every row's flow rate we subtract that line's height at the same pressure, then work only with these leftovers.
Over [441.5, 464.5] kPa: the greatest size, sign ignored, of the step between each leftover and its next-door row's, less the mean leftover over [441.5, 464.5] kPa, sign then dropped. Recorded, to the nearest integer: 99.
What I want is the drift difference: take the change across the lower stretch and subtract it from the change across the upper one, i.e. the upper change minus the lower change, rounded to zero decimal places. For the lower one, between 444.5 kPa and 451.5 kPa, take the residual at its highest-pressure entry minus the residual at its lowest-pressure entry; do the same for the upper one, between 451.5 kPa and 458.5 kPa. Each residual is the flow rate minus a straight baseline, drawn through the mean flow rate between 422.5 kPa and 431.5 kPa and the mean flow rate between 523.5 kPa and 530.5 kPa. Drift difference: -38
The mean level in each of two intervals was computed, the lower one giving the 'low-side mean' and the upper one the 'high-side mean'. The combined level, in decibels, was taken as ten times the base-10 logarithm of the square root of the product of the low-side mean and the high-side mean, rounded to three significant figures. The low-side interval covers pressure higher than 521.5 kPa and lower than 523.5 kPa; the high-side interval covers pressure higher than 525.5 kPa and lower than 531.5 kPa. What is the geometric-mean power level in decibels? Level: 23.4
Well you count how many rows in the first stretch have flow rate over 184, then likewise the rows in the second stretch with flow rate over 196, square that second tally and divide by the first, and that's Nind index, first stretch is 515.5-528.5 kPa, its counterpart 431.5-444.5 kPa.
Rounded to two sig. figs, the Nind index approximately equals 13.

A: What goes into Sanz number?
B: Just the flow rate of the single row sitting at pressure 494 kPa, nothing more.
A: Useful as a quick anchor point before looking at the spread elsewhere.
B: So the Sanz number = 151.3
